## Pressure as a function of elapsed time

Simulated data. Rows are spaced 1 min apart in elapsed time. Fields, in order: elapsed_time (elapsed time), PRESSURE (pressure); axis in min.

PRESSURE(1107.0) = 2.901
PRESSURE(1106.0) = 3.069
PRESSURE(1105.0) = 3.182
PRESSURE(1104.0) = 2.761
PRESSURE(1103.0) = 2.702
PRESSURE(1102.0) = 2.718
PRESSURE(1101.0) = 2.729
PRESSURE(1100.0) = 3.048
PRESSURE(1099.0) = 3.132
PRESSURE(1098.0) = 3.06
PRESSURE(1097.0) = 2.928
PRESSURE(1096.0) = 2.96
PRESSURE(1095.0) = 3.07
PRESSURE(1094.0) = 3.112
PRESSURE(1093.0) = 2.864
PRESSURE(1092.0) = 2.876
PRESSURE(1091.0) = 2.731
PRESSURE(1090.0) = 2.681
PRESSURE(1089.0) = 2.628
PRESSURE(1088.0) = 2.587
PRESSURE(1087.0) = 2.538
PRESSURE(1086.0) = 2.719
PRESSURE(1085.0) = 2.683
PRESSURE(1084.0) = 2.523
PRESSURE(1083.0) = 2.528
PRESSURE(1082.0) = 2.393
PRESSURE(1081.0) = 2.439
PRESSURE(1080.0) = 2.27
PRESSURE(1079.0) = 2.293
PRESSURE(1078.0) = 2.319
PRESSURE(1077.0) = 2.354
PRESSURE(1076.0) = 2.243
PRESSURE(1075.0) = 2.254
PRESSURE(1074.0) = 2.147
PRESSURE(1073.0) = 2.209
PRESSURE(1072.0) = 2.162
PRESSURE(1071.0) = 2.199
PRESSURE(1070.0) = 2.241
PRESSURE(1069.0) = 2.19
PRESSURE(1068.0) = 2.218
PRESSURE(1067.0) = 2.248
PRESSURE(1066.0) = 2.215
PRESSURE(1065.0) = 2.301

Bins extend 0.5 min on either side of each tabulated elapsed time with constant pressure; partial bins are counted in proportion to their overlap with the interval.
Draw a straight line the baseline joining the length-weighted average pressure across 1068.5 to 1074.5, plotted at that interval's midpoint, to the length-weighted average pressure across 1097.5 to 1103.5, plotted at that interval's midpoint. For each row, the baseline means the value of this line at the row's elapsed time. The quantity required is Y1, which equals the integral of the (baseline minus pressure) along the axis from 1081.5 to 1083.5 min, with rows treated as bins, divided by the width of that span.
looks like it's 0.00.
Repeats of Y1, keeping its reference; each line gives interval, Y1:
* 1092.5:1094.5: -0.26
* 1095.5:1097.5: -0.14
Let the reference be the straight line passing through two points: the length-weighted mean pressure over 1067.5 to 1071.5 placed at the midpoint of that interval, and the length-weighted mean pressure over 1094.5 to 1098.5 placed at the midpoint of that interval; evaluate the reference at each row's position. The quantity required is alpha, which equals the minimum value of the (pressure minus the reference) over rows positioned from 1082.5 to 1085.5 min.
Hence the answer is -0.11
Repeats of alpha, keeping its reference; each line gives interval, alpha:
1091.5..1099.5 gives -0.09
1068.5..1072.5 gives -0.12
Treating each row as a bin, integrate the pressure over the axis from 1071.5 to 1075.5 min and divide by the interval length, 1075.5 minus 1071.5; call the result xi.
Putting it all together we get 2.2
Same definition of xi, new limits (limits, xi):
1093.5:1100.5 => 3.0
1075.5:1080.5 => 2.3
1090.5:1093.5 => 2.8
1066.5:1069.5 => 2.2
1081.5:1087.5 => 2.6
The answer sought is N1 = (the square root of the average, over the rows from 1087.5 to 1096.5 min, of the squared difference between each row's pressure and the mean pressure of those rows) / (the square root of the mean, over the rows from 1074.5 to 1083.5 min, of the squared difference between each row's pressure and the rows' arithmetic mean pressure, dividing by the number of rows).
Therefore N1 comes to 2.0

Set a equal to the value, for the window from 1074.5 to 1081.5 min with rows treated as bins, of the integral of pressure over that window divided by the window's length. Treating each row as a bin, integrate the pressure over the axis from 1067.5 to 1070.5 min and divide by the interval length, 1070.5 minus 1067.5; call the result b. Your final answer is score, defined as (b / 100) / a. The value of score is 0.0096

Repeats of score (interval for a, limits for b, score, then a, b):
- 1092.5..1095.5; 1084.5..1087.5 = 0.0088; 3.02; 2.6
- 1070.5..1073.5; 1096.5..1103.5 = 0.0133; 2.19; 2.9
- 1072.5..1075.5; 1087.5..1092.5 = 0.0123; 2.20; 2.7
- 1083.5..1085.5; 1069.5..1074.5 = 0.0084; 2.60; 2.2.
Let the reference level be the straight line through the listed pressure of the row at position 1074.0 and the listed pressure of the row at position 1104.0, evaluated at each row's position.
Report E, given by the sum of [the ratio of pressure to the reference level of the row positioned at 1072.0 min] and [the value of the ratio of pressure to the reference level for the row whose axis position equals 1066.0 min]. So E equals 2.143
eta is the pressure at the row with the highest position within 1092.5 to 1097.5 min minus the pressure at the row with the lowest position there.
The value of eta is 0.06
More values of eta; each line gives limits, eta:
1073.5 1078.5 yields 0.17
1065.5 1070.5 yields 0.03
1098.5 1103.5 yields -0.43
